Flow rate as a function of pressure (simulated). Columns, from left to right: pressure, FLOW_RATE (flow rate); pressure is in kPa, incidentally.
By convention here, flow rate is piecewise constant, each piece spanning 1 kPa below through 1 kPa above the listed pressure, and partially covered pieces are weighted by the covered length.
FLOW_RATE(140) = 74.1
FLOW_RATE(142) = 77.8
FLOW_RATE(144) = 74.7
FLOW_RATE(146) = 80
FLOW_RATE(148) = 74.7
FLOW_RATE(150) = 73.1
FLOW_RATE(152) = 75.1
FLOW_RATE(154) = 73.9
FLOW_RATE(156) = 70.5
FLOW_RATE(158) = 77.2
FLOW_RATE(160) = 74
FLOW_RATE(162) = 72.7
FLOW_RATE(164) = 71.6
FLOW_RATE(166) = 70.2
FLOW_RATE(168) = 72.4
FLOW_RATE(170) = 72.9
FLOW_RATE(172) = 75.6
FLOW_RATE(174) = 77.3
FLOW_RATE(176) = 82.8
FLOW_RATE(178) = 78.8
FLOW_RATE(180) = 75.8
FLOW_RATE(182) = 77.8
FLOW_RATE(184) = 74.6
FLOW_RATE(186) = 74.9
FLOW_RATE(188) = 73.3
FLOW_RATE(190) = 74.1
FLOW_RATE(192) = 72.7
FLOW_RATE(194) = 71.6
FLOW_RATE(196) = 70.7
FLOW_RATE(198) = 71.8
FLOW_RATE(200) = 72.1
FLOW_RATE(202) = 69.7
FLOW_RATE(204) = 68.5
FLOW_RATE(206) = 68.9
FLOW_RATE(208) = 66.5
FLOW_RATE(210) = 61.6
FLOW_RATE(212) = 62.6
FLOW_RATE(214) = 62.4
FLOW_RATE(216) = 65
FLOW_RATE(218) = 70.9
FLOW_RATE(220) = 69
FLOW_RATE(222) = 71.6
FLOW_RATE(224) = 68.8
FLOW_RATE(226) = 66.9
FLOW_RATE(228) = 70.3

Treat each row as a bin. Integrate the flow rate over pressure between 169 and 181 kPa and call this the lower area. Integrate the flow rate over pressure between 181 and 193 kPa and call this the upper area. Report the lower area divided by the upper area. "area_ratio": 1.04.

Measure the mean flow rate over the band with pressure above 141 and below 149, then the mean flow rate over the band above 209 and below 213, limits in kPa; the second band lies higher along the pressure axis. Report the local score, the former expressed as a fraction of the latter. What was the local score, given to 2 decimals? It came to 1.24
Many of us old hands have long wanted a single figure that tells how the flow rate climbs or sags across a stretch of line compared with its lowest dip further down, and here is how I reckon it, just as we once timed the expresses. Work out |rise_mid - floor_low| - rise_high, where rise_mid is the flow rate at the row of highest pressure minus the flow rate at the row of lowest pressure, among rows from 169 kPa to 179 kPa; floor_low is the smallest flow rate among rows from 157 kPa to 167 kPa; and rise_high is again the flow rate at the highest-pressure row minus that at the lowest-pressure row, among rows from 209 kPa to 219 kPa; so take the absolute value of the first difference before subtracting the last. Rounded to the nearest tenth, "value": 55.0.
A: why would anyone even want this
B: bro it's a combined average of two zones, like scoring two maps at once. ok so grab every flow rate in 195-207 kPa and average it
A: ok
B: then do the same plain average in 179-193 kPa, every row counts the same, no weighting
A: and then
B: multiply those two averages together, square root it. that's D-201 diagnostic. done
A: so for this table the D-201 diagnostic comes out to 72.5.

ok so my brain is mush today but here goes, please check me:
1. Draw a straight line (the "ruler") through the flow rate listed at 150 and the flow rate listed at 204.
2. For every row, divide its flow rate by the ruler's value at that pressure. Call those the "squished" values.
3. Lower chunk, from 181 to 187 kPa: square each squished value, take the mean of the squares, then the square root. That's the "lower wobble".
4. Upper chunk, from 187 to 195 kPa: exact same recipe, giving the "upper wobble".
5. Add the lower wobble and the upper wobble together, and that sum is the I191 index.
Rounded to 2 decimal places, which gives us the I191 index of 2.13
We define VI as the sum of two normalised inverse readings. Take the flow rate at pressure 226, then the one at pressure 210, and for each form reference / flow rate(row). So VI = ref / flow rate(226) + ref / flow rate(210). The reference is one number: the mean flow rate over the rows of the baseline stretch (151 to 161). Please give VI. 2.31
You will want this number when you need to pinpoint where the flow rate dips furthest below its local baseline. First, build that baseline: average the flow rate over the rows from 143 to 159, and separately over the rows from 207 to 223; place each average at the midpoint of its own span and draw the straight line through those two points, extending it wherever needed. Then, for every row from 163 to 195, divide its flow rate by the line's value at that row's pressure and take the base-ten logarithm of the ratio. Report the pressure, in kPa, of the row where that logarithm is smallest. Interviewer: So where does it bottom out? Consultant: 166 kPa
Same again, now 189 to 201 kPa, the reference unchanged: 196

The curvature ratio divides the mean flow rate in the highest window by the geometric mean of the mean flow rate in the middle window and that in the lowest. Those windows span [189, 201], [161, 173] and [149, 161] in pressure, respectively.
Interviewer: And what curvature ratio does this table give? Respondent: 0.99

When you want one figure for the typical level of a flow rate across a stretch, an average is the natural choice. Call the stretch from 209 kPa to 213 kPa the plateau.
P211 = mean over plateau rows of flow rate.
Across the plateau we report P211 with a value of 62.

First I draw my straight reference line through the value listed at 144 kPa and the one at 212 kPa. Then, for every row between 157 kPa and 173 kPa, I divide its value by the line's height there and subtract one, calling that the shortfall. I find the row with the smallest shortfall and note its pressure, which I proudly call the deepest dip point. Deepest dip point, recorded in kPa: 166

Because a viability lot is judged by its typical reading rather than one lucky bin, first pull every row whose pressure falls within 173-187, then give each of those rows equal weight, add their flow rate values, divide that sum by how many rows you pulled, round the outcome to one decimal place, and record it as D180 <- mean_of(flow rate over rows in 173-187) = 77.4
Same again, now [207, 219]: 64.8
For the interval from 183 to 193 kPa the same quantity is 73.9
